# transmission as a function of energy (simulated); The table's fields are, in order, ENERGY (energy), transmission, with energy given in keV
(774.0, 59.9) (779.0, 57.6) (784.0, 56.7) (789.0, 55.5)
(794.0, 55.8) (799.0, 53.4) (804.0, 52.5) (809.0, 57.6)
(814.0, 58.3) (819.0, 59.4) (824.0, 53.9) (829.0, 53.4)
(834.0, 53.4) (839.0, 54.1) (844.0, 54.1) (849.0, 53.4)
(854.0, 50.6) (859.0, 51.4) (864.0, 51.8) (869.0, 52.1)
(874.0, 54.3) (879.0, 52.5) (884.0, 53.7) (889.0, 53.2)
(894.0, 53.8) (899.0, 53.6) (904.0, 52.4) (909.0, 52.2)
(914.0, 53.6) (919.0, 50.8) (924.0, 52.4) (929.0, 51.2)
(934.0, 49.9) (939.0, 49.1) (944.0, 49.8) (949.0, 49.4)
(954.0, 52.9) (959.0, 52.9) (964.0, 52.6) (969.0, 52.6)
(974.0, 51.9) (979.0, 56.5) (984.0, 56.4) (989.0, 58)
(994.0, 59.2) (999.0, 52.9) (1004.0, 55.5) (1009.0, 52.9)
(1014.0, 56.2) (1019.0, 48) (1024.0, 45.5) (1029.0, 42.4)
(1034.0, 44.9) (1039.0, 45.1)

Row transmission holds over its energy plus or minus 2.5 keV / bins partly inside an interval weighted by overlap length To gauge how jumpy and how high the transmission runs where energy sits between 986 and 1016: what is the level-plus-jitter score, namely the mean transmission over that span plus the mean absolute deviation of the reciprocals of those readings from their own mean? 55.8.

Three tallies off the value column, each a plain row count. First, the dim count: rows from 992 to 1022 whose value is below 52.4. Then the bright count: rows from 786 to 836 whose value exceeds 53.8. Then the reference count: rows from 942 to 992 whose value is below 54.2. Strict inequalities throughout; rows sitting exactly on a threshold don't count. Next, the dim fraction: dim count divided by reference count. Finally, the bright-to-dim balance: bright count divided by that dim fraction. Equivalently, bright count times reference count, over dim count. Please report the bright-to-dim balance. 42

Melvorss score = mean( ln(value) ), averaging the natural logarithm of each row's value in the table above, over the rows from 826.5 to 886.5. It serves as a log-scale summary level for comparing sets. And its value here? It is 3.97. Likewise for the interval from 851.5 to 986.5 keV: 3.96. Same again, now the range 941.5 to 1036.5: 3.95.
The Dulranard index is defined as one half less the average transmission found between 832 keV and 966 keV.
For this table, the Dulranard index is -51.8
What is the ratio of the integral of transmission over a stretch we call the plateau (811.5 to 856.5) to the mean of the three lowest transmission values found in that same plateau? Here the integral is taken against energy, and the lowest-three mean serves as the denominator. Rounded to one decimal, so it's 46.8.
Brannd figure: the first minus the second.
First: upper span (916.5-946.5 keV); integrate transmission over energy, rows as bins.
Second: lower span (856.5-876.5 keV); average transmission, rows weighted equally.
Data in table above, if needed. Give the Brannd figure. 1464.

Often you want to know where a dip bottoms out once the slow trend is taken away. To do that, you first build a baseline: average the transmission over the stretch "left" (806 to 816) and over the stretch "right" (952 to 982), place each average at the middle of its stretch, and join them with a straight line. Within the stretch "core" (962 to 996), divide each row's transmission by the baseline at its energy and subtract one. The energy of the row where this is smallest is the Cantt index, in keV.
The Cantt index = 974.0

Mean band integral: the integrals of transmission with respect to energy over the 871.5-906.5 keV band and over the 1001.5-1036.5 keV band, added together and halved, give 1797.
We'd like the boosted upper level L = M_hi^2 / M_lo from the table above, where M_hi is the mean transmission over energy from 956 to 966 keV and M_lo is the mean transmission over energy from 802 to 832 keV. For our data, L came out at 49.8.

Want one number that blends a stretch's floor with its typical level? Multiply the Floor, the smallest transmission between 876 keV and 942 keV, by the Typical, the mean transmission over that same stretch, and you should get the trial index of 2562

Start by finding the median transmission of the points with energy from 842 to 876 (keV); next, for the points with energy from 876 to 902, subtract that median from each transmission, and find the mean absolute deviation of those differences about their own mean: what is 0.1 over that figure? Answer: 0.25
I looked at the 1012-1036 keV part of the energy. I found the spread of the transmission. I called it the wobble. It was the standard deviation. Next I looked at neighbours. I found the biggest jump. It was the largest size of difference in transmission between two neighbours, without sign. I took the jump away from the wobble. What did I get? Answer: -3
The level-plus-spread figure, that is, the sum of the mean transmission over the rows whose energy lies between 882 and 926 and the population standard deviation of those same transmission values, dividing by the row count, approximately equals 53.8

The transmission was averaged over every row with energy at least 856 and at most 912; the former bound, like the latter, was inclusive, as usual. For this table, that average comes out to 53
